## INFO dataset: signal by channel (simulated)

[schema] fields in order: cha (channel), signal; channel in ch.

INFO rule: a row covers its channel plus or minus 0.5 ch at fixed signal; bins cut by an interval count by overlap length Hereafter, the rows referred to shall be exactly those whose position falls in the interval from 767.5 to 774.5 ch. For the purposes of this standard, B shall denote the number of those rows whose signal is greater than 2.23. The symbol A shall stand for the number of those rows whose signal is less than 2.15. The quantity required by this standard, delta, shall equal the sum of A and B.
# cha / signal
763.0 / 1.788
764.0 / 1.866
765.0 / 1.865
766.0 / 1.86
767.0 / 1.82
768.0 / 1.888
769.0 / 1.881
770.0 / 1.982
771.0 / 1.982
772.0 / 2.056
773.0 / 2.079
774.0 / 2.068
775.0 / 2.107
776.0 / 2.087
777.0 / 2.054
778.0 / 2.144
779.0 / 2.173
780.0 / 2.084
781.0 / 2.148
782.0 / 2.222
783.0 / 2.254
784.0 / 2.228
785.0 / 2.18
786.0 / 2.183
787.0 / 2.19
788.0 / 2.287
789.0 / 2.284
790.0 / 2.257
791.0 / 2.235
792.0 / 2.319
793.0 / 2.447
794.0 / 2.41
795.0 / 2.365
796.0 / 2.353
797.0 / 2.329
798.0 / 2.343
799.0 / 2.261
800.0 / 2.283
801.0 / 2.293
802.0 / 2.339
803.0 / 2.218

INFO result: 7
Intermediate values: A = 7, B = 0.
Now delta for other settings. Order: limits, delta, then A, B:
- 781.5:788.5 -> 2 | 0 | 2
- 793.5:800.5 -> 7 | 0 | 7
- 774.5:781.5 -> 6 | 6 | 0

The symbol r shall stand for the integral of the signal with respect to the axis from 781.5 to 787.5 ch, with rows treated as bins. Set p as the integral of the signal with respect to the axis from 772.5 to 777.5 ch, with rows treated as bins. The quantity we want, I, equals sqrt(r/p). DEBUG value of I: 1.13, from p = 10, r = 13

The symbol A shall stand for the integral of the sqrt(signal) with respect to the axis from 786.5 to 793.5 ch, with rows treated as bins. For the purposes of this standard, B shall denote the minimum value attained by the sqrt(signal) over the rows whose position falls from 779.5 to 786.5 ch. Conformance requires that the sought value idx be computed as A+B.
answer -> 12.0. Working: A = 10.6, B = 1.44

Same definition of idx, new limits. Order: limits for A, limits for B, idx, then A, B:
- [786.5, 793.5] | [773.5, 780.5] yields 12.0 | 10.6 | 1.43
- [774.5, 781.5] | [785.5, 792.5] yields 11.7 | 10.2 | 1.48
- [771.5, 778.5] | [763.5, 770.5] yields 11.5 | 10.1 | 1.35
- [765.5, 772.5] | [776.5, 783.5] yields 11.1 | 9.7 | 1.43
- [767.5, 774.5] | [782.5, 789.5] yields 11.4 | 9.9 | 1.48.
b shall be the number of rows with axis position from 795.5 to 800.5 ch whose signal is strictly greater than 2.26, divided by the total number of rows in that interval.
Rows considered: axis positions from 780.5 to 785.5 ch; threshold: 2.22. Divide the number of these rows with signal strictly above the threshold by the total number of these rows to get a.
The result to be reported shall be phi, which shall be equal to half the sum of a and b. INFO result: 0.80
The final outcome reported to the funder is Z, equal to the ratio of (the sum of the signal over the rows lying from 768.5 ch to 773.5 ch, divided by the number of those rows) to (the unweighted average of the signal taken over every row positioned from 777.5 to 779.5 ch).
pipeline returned 0.92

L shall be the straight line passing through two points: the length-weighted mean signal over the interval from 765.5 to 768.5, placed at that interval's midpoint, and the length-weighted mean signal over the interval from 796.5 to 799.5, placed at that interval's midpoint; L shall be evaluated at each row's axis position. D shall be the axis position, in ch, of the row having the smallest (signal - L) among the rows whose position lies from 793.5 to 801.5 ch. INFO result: 799.0 ch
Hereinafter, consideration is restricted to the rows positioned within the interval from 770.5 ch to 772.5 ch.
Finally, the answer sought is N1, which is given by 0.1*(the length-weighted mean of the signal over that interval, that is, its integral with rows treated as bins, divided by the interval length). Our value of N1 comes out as 0.202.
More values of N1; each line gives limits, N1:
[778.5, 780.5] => 0.213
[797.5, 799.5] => 0.230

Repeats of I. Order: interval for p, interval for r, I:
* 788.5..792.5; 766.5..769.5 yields 0.78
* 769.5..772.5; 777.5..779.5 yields 0.85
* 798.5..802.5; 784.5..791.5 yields 1.30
